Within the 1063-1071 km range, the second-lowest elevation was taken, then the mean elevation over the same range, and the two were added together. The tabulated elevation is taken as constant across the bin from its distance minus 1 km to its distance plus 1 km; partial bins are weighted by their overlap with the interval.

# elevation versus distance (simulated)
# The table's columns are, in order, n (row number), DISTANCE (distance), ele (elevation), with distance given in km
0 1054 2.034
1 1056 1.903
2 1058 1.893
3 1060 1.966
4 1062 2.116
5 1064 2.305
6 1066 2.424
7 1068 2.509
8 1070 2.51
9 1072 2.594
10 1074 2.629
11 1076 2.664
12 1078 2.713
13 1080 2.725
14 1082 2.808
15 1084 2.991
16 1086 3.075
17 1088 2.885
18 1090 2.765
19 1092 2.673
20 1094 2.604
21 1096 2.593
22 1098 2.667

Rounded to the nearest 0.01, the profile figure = 4.86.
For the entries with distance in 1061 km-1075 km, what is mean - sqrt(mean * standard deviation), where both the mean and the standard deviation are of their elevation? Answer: 1.8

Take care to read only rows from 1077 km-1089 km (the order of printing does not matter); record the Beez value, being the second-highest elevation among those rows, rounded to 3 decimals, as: 2.991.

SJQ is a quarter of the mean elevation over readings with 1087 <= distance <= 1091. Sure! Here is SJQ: 0.71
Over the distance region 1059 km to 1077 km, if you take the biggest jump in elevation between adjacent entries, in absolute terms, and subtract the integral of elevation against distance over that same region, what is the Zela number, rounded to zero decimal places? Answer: -43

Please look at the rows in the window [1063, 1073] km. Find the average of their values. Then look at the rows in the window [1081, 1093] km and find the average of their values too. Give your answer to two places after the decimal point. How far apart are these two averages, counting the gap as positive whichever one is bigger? 0.40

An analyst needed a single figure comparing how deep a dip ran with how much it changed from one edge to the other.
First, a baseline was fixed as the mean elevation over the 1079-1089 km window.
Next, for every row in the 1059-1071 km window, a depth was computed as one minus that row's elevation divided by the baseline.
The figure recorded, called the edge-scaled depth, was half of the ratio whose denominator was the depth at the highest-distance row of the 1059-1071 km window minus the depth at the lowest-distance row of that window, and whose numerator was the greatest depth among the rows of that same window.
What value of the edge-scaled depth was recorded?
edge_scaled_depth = -0.9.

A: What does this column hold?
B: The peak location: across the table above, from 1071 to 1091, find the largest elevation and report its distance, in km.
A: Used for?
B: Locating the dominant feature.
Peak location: 1086 km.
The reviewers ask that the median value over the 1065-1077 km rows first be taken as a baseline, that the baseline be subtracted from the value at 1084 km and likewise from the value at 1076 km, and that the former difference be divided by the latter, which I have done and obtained 3.9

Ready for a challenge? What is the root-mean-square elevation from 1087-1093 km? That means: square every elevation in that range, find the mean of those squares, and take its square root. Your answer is 2.78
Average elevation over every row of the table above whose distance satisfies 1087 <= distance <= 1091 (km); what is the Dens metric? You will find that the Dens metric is 2.8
